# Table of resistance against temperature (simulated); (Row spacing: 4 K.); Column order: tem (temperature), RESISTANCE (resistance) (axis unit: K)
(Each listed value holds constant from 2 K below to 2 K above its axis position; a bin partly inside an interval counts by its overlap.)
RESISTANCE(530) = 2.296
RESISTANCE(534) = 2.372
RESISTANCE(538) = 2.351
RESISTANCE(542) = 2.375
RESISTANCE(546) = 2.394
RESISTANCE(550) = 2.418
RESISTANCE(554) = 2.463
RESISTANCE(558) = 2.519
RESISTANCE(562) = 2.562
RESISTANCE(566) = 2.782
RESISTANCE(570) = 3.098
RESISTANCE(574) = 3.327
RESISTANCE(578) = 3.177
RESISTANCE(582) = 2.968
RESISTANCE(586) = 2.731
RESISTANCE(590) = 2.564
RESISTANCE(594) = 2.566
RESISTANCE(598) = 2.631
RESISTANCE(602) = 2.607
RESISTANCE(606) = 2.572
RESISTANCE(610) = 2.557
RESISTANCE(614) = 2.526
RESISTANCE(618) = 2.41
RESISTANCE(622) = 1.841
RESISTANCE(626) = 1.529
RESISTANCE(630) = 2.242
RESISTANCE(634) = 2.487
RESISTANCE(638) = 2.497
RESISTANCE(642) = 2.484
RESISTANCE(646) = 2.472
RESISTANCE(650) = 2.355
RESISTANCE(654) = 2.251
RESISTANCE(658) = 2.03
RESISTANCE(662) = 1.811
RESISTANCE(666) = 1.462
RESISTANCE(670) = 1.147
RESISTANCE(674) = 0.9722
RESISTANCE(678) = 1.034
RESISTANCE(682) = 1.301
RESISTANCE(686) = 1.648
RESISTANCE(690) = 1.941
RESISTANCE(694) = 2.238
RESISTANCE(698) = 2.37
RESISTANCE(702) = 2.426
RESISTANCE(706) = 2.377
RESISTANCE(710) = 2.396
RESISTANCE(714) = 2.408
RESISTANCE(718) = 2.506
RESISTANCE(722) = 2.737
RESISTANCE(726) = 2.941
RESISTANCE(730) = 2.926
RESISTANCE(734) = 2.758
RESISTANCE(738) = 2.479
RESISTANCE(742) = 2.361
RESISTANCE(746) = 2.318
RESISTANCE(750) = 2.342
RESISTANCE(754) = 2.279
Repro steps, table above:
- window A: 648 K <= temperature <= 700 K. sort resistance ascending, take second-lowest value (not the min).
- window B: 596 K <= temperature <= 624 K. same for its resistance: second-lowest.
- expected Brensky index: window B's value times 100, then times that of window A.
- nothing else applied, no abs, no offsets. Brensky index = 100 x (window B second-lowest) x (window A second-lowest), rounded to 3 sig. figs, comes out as 249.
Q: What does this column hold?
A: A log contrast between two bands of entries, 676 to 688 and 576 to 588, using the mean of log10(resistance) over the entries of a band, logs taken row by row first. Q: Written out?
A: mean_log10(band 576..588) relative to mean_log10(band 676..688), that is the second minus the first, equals 0.36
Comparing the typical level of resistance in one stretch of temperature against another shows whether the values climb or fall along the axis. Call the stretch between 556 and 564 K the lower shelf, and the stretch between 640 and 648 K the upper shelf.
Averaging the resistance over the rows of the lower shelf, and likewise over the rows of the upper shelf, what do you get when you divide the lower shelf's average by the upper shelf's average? 1.03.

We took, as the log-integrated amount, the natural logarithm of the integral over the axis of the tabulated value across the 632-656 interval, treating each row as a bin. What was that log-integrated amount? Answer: 4.06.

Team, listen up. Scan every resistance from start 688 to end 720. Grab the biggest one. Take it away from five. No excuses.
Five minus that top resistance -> 2.49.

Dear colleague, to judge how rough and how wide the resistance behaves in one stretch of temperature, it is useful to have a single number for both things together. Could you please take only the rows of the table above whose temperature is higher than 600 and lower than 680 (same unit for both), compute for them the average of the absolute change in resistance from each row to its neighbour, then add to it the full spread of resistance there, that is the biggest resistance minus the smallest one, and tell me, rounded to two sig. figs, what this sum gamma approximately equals 1.8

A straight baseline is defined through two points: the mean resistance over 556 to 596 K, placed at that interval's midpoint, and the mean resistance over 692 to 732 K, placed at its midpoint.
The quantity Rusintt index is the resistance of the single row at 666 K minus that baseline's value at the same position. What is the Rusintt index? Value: -1.2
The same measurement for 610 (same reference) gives -0.2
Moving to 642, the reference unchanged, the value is -0.2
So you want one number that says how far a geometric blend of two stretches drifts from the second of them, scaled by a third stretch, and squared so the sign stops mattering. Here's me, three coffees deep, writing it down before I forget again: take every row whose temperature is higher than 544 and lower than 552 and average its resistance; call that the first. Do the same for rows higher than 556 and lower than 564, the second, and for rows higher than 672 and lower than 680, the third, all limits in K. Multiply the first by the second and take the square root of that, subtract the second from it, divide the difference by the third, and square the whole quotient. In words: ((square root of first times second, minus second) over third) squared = 0.0046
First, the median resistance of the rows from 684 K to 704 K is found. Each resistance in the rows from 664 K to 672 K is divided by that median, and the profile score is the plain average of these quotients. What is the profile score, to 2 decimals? 0.58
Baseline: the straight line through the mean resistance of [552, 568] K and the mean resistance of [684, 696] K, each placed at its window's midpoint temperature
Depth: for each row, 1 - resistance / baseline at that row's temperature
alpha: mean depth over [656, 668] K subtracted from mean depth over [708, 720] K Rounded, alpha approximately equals -0.49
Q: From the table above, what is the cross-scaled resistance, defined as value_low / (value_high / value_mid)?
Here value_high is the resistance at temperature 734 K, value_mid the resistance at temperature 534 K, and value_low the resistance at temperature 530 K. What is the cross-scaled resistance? 1.97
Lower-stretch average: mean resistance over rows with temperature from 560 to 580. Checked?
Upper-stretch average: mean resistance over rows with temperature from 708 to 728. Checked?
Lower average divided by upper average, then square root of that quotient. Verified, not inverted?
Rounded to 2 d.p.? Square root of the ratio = 1.07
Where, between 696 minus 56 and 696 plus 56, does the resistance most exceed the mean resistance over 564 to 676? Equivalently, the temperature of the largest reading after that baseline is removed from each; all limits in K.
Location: 726 K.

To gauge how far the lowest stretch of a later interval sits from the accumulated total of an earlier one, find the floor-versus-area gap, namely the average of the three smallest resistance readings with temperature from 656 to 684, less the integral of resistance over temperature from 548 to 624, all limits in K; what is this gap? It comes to -200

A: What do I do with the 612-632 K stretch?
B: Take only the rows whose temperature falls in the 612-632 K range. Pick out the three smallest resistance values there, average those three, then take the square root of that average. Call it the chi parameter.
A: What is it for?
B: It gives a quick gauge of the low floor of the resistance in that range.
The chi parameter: 1.37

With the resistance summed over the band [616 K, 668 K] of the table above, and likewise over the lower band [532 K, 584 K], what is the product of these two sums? 970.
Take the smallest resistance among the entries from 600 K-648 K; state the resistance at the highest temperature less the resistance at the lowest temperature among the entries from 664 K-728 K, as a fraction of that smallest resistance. 0.97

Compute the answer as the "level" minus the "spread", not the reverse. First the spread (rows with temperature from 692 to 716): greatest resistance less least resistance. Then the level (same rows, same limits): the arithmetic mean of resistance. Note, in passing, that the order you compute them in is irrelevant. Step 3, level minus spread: 2.18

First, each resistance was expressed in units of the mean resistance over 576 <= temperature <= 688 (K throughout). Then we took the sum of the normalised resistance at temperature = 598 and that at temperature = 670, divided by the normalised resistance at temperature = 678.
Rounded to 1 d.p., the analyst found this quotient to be 3.7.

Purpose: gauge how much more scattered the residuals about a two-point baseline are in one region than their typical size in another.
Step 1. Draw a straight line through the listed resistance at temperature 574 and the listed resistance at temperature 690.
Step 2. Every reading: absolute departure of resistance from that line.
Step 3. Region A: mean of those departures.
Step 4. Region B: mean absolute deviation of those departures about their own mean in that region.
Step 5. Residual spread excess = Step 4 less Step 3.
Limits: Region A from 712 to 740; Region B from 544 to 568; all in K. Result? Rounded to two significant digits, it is -1.0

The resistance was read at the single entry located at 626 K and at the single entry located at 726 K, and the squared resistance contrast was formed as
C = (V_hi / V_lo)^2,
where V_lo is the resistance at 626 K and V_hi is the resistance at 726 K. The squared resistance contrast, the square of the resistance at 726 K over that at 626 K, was 3.7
